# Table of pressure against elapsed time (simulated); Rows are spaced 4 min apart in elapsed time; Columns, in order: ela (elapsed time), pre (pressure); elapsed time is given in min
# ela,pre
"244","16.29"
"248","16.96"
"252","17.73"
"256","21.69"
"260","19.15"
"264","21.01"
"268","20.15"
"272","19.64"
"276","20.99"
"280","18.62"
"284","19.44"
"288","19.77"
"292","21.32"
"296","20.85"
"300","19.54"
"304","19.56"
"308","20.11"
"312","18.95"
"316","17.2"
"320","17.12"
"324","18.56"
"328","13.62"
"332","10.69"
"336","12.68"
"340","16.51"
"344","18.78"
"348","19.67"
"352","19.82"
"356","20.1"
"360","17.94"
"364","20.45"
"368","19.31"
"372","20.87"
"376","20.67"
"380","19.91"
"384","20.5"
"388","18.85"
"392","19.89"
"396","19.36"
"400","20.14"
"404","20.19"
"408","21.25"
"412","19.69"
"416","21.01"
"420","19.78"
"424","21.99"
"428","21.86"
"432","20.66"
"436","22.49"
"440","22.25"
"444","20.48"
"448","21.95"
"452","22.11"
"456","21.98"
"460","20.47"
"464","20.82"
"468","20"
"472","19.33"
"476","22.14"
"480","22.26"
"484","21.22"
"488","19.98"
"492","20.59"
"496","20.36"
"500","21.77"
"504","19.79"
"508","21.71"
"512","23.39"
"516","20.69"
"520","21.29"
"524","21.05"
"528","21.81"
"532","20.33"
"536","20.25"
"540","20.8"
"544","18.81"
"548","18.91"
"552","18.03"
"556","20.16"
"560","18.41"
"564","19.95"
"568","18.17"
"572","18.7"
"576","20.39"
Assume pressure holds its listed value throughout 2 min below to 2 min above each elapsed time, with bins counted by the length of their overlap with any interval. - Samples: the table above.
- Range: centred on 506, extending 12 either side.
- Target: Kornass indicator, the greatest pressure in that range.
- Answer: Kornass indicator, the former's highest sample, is 23.39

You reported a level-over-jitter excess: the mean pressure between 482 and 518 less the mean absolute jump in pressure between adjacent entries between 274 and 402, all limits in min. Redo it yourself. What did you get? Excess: 19.7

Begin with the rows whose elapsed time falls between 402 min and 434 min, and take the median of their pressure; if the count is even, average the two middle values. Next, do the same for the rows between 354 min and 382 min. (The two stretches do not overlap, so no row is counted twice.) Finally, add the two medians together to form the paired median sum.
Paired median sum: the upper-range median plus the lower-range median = 40.9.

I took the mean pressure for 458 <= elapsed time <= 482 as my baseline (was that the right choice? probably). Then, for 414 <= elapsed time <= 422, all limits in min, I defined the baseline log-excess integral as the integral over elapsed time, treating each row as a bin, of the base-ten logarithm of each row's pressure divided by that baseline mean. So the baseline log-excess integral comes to -0.08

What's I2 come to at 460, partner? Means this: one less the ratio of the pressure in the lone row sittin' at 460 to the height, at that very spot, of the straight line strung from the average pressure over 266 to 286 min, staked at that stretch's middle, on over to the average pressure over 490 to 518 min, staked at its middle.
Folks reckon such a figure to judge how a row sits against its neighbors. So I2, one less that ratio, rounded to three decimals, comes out 0.021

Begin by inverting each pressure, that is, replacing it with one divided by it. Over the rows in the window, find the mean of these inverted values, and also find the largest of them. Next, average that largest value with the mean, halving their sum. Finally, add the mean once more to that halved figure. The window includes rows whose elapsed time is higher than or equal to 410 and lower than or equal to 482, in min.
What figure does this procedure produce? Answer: 0.097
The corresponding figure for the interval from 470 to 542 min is 0.097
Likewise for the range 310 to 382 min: 0.133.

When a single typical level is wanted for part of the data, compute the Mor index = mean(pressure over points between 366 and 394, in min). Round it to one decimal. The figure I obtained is 20.0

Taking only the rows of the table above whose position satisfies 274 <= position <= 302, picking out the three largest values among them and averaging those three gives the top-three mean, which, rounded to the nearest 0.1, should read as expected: 21.1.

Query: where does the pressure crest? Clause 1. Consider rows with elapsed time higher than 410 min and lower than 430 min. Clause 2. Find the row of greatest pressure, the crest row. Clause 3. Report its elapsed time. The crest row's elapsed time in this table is 424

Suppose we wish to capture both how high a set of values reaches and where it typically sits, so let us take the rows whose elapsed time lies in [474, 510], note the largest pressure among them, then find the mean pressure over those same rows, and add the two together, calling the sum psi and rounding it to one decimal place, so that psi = 43.4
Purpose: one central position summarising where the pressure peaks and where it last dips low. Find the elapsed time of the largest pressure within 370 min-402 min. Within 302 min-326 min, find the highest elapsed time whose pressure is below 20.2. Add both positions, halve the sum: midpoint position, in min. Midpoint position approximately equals 348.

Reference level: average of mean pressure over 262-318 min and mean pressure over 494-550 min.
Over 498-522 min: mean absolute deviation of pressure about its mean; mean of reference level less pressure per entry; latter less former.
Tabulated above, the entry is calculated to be -2.0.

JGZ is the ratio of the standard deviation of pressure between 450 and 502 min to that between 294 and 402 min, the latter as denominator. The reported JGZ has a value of 0.38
